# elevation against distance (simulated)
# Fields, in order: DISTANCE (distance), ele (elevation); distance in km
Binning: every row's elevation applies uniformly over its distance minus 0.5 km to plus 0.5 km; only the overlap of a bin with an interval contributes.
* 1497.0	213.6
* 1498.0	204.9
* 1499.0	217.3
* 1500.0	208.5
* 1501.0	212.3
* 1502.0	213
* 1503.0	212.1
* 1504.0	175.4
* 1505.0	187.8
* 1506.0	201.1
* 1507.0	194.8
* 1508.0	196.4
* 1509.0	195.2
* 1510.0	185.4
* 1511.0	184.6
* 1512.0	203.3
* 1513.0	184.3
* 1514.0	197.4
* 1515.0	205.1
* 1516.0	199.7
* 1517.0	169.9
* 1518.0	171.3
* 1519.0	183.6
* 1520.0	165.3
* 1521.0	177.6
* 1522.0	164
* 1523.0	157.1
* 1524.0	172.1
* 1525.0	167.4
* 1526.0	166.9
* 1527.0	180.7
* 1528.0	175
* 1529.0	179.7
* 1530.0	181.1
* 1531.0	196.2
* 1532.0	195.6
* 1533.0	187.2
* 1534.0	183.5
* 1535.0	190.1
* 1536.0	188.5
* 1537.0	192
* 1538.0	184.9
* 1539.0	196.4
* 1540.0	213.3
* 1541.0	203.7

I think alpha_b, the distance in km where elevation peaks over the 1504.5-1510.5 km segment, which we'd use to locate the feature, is 1506.0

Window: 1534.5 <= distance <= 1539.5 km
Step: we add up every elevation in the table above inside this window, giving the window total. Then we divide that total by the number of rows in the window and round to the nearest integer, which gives 190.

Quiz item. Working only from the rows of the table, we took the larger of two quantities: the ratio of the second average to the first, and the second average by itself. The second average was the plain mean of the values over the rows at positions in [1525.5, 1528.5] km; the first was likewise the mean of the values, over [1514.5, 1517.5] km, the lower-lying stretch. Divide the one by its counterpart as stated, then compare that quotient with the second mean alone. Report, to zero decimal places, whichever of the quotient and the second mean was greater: 174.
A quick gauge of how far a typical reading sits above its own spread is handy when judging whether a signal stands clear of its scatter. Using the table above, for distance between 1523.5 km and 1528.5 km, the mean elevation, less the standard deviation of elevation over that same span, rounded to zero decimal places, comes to 167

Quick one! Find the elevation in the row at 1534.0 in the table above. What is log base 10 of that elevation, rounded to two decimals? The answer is 2.26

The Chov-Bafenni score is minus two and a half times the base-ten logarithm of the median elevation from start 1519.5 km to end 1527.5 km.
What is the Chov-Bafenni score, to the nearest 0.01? -5.56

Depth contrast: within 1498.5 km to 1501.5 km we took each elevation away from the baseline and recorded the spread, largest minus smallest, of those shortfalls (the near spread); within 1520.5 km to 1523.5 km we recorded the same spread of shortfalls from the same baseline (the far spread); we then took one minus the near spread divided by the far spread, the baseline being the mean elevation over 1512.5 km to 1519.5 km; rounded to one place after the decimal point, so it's 0.6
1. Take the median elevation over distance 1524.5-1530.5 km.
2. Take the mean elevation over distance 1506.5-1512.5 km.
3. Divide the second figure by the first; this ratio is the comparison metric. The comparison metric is 1.09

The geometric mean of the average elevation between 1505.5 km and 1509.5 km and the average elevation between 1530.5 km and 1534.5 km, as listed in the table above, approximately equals 194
